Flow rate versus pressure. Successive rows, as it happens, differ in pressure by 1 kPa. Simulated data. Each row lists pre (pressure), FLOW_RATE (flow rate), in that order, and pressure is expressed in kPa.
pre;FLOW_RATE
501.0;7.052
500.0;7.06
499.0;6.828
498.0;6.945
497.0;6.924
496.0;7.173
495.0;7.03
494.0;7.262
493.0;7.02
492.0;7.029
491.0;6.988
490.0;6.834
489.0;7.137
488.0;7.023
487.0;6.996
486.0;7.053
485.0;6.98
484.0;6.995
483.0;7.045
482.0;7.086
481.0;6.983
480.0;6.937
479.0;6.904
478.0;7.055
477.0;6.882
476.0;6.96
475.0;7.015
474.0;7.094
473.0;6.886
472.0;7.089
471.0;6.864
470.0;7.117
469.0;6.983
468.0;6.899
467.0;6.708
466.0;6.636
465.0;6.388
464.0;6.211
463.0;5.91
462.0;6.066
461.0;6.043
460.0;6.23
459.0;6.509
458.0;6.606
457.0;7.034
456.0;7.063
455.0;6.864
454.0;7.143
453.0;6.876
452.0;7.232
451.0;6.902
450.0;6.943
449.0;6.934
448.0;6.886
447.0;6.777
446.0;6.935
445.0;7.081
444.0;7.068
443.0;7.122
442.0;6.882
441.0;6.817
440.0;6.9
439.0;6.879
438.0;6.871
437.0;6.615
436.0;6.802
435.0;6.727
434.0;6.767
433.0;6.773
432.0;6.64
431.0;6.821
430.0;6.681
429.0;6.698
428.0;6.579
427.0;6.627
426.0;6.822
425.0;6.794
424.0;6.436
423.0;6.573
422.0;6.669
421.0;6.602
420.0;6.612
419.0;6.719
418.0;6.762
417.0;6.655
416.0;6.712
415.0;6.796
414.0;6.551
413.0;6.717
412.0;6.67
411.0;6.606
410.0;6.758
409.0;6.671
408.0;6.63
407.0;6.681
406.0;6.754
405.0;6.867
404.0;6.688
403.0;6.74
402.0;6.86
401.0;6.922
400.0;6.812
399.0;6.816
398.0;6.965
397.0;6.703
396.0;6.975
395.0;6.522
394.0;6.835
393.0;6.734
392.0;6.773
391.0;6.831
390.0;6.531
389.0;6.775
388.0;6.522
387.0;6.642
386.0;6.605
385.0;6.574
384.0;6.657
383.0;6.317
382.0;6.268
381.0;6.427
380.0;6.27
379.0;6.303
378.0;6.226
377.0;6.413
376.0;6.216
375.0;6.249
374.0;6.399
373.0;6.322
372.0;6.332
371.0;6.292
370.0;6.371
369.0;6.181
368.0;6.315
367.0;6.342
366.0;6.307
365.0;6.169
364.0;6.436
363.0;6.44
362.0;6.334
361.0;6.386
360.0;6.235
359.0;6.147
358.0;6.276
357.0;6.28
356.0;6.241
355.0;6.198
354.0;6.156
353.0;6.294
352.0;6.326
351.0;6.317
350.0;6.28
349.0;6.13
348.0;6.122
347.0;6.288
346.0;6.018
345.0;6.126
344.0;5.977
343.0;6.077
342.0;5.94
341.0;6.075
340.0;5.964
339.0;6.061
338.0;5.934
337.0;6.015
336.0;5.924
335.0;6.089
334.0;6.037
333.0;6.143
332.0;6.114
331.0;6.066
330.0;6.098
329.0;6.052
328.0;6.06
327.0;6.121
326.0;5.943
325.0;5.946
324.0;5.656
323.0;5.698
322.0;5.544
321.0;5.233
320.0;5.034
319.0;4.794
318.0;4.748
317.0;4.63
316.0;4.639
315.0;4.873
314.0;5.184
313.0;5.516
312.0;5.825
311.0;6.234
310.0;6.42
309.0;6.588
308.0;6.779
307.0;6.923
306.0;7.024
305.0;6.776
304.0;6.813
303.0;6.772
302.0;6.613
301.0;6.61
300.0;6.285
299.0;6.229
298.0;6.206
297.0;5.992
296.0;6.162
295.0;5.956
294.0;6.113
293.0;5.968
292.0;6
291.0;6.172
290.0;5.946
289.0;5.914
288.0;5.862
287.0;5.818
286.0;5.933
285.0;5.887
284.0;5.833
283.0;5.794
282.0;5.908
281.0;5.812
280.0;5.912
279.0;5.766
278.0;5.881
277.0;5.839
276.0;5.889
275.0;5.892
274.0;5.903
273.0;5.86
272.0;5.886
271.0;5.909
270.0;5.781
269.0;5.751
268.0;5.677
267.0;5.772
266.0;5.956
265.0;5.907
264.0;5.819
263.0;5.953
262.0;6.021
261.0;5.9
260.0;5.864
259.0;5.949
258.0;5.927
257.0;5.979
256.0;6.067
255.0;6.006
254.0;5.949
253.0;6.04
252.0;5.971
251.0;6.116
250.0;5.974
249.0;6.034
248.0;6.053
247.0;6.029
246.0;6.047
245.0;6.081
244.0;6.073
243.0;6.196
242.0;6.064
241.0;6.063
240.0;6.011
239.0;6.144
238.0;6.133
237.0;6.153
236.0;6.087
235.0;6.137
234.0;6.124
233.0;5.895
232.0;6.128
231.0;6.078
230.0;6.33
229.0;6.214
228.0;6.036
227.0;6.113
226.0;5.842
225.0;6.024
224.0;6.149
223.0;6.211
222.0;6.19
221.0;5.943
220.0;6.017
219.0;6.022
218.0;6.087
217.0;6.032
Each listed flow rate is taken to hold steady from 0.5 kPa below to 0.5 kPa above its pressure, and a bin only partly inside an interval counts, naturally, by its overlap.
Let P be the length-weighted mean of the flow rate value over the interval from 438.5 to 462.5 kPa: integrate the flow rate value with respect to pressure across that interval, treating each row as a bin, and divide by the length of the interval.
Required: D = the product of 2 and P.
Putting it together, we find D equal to 13.6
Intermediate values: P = 6.82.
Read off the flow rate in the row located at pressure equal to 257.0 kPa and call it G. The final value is 5.979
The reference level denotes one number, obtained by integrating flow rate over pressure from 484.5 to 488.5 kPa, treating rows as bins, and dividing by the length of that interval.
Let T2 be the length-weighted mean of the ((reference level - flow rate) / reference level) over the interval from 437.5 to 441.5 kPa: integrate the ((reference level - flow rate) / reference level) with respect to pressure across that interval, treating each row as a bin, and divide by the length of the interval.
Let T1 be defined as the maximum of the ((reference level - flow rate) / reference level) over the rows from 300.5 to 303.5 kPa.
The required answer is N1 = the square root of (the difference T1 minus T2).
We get 0.19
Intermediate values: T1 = 0.06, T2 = 0.02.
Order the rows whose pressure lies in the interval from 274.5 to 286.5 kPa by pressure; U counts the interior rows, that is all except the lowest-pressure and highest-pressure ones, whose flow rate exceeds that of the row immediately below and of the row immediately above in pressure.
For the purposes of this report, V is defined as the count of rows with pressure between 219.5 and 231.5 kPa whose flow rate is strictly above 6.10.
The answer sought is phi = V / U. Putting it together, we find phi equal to 2.0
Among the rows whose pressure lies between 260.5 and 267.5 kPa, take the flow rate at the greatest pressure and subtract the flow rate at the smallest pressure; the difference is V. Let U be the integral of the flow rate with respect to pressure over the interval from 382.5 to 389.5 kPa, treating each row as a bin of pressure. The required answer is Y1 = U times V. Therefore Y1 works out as -6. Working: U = 46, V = -0.1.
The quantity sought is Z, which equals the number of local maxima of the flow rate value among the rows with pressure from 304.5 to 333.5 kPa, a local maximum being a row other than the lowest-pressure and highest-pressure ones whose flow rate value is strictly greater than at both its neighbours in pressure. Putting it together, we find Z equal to 5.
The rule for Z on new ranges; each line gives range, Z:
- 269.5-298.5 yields 9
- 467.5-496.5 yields 9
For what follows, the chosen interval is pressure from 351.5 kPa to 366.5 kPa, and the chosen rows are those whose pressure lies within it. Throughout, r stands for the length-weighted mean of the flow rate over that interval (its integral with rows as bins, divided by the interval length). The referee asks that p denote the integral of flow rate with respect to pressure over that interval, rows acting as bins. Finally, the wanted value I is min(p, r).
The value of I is 6.28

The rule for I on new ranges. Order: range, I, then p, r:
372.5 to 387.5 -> 6.39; 96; 6.39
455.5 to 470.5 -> 6.56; 98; 6.56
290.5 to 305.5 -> 6.31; 95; 6.31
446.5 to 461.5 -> 6.80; 102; 6.80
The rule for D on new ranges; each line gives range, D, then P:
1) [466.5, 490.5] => 14.0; 6.98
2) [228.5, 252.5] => 12.2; 6.09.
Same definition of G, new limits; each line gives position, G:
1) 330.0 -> 6.098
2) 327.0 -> 6.121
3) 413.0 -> 6.717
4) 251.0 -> 6.116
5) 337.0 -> 6.015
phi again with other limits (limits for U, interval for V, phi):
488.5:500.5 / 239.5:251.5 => 0.5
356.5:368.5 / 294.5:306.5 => 3.3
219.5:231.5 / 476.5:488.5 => 4.0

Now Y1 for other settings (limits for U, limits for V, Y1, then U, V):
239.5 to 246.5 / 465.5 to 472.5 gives 19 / 43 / 0.5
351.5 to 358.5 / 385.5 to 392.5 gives 7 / 44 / 0.2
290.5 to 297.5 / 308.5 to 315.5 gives -73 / 42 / -1.7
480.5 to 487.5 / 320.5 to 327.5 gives 44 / 49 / 0.9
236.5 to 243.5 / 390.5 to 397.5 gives -5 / 43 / -0.1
